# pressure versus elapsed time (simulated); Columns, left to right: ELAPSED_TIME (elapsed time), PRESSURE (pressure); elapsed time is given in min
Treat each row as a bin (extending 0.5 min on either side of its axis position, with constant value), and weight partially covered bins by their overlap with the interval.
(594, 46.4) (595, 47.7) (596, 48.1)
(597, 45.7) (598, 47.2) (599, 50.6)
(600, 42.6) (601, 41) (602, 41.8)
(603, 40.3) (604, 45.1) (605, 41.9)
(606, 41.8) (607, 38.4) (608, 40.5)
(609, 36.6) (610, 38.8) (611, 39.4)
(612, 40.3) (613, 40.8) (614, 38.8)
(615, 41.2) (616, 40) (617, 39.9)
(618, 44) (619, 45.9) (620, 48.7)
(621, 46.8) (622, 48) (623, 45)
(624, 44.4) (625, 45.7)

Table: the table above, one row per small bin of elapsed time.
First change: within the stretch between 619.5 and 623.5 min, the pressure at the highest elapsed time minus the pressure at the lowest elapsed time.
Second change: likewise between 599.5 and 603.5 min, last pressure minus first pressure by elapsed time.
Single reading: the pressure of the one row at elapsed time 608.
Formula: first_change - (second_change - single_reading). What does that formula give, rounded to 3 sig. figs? 39.1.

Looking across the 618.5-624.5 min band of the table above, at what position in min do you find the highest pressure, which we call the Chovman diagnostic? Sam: 620 min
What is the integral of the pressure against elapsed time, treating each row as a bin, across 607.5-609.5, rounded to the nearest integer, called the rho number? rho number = 77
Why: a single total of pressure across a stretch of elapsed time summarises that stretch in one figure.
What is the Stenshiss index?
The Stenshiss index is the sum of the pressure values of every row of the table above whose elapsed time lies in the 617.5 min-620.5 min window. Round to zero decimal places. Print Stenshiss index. 139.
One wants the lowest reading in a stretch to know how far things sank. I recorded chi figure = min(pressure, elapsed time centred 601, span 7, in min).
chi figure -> 40.3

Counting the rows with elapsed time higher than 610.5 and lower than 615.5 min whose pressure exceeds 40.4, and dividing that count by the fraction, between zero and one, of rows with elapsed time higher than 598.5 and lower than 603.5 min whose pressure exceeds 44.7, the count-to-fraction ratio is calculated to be 10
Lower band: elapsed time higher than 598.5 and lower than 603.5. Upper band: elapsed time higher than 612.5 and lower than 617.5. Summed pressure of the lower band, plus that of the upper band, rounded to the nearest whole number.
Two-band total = 417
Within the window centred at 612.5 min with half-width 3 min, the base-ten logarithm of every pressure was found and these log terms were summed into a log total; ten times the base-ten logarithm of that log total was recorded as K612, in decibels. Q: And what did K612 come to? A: 9.8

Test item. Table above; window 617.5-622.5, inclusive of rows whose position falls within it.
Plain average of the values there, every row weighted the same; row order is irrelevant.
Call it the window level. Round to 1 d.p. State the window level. 46.7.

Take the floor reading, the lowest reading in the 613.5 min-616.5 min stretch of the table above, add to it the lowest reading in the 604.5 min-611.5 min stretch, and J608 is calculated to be 75.4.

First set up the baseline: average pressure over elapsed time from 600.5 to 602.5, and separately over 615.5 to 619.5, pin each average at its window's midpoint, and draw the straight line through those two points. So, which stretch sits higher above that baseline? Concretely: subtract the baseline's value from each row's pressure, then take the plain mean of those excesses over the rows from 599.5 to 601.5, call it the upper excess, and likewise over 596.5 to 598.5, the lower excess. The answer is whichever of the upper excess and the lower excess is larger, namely 5.3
